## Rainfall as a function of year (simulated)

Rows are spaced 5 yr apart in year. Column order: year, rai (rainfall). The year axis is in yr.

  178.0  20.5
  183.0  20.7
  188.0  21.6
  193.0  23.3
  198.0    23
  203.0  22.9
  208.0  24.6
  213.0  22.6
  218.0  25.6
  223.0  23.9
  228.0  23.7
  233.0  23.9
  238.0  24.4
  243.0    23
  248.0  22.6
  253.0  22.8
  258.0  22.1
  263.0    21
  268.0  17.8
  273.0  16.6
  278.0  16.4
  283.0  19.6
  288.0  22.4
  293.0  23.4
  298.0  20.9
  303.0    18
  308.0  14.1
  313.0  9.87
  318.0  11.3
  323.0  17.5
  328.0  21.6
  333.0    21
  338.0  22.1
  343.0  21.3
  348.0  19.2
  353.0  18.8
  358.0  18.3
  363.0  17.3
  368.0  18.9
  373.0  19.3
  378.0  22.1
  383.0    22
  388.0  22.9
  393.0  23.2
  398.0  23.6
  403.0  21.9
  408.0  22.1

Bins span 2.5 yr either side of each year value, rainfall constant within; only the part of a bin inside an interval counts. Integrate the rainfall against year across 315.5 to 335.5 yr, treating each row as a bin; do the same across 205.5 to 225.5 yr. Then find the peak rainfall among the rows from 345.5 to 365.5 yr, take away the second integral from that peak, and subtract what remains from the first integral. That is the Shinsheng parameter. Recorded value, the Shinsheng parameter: 821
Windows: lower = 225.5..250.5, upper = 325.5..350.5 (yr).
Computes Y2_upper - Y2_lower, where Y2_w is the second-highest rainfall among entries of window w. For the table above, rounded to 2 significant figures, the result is -2.3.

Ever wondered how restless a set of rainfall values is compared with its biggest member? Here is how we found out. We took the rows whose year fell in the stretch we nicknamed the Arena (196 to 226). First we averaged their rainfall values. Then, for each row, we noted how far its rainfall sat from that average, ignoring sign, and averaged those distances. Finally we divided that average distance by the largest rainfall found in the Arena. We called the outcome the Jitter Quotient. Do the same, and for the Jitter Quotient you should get 0.036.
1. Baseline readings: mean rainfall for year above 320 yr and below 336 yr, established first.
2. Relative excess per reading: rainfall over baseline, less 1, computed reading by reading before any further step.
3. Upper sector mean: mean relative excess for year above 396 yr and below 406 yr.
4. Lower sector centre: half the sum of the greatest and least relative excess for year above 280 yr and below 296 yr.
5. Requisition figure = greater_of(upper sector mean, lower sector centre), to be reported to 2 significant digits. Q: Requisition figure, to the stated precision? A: 0.14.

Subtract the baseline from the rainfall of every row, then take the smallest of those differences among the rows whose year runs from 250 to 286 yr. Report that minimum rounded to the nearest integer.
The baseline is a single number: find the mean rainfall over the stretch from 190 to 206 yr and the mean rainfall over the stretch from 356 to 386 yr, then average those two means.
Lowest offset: -5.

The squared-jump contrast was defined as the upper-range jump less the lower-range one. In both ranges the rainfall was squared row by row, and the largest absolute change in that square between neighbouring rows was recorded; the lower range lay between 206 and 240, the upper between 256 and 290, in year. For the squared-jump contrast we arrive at -20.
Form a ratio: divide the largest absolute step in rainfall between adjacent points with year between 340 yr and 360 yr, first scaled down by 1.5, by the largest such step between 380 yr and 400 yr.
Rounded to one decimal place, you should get 1.6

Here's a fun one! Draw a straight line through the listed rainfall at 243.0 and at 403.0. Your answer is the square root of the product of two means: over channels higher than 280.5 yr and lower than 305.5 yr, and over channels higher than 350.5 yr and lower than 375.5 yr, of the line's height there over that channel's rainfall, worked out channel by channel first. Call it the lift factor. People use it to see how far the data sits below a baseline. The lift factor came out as 1.15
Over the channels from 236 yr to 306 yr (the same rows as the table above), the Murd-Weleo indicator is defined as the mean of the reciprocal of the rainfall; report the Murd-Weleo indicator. 0.049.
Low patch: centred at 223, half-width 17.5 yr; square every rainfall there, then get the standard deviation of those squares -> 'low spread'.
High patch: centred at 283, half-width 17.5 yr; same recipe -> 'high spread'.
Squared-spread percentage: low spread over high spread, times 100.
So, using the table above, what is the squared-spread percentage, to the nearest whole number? 40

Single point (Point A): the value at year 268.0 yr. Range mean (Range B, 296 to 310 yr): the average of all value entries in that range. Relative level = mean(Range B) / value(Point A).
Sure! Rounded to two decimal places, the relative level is 0.99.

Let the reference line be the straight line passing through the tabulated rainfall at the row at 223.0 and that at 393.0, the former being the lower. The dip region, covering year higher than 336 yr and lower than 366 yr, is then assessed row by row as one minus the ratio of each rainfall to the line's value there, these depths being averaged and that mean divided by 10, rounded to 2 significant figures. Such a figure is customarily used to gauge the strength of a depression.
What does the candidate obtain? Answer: 0.017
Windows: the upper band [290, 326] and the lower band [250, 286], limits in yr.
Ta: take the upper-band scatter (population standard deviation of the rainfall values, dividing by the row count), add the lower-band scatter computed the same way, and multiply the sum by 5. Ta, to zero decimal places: 35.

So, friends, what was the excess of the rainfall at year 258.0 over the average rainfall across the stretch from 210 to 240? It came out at -1.9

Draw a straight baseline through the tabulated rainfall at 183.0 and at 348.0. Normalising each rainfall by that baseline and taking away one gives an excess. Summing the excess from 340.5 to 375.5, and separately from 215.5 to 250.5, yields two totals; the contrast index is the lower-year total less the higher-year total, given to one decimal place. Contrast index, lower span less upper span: 1.3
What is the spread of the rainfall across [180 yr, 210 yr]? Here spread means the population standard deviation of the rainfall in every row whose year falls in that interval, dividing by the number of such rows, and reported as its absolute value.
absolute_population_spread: 1.2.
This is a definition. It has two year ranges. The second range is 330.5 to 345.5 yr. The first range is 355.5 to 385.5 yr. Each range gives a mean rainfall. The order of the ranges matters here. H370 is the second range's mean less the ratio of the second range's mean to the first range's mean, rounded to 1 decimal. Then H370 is 20.4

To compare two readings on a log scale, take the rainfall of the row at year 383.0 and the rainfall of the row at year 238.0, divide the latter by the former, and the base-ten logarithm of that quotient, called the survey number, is 0.045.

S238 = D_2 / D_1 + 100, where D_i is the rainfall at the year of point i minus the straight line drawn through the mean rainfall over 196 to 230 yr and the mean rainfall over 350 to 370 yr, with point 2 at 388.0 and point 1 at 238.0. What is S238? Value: 104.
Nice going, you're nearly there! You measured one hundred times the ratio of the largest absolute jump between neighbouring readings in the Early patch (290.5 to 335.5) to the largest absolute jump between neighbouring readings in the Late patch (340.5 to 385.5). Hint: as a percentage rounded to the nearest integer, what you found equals 221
